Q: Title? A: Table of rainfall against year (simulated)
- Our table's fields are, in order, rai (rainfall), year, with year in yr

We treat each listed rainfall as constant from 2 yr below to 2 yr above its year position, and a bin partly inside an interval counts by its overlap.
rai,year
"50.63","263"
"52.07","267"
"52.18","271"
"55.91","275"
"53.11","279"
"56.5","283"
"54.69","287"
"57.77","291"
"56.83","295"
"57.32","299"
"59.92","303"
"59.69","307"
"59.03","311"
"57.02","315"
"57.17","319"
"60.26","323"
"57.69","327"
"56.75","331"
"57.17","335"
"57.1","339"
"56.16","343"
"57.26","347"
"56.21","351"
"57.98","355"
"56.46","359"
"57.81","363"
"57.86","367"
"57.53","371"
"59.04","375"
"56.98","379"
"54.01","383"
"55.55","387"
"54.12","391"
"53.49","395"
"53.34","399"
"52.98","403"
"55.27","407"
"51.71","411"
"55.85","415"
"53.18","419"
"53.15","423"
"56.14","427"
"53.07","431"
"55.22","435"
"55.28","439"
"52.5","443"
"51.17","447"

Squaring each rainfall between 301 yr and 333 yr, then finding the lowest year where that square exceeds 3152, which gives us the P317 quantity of 303 yr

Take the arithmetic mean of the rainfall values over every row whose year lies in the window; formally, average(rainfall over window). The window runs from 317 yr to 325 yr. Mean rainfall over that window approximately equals 58.7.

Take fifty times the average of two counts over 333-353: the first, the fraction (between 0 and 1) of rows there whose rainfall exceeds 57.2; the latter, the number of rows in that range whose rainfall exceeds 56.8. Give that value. 80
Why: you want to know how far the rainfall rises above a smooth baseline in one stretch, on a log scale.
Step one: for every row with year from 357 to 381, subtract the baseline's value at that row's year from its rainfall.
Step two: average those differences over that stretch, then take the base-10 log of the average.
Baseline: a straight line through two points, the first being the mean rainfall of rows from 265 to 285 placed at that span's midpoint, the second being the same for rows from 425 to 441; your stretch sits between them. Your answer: 0.49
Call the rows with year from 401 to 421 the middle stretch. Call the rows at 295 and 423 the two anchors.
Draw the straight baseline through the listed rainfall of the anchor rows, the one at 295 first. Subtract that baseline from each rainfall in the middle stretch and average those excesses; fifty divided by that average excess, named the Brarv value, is 165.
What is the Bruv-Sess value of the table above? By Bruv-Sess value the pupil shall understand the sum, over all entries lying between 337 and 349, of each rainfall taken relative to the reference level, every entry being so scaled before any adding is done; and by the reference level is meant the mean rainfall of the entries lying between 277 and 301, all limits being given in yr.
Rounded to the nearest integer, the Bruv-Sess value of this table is 3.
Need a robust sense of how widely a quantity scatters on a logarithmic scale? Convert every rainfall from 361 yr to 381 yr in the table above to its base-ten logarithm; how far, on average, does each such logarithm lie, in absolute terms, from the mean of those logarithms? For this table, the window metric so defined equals 0.0036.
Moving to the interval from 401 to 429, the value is 0.0118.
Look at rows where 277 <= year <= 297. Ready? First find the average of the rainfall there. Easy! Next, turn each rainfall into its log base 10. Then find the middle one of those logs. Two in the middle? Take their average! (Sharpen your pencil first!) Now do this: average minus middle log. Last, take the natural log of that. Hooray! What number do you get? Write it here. 3.99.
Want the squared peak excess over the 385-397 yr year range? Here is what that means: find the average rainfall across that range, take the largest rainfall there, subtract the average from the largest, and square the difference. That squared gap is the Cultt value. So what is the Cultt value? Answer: 1.4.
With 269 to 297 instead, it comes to 6.2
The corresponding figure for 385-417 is 3.3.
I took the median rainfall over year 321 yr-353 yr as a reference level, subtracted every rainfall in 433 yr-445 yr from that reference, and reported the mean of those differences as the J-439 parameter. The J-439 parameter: 2.8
